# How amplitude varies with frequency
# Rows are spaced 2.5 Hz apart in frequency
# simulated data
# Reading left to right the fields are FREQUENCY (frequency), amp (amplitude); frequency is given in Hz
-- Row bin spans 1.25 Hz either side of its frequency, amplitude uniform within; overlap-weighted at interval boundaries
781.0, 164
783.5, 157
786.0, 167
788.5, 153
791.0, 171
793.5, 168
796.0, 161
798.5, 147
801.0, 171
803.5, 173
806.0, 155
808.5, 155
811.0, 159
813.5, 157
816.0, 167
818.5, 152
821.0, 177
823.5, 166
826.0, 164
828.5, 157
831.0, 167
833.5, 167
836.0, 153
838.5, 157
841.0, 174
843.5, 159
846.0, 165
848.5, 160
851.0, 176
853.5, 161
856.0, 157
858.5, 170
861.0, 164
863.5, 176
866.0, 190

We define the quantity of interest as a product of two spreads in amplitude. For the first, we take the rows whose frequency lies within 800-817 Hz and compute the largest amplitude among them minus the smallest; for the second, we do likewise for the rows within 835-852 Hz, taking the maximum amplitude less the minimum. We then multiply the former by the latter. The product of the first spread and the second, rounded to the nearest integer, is 414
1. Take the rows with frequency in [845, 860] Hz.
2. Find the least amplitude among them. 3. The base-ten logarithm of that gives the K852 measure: 2.20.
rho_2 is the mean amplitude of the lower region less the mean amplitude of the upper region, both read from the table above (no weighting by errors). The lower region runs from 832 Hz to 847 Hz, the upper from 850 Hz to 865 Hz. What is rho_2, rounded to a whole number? -5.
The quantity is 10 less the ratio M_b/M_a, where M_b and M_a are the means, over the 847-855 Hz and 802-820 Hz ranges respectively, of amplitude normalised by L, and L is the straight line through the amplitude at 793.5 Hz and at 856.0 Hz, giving 8.92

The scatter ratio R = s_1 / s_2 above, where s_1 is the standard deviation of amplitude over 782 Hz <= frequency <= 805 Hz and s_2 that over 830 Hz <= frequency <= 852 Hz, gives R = 1.18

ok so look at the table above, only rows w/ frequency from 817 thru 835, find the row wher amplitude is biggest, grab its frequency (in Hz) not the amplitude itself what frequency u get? 821.0 Hz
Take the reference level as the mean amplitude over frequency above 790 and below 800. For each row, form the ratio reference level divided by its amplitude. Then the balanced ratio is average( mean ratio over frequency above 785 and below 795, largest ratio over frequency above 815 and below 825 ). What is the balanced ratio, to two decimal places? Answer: 1.02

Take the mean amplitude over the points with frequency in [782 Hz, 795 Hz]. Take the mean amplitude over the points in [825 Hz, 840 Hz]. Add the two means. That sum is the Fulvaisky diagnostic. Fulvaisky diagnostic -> 324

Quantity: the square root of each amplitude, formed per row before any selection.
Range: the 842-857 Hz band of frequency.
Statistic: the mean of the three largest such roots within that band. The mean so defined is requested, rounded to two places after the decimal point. 12.93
